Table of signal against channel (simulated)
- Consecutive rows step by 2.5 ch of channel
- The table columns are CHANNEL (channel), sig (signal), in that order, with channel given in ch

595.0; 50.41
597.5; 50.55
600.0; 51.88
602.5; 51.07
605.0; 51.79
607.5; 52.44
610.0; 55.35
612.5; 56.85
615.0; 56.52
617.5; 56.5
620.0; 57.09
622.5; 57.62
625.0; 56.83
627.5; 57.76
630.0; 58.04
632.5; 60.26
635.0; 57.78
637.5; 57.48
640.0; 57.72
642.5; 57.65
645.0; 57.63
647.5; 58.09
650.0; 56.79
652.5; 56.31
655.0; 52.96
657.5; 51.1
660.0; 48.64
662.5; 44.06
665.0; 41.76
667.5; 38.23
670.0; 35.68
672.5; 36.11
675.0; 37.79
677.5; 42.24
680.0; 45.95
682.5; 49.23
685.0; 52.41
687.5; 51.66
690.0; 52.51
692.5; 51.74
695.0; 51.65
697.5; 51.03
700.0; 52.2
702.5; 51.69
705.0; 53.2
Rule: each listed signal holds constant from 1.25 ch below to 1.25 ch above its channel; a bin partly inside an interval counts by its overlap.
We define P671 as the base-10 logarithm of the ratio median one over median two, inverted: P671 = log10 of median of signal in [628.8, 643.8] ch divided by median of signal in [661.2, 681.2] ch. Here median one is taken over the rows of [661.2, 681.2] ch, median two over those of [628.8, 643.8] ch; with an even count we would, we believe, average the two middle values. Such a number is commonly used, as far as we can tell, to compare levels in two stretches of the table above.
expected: 0.16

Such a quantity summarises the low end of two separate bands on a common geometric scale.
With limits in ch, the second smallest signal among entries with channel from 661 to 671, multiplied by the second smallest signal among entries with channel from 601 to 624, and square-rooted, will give 44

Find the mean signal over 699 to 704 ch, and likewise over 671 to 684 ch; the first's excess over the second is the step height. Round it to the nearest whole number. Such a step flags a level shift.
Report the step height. 10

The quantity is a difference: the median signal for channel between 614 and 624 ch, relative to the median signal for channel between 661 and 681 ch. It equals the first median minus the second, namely 17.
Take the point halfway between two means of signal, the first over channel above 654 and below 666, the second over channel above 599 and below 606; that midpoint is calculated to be 50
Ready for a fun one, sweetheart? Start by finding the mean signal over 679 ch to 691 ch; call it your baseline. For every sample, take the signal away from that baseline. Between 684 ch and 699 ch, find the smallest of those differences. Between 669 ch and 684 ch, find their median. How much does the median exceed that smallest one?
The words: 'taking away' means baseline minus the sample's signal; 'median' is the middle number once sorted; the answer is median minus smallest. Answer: 12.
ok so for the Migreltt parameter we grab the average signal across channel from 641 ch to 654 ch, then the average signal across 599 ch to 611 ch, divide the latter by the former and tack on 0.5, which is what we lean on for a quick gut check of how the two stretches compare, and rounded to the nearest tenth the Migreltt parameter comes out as 1.4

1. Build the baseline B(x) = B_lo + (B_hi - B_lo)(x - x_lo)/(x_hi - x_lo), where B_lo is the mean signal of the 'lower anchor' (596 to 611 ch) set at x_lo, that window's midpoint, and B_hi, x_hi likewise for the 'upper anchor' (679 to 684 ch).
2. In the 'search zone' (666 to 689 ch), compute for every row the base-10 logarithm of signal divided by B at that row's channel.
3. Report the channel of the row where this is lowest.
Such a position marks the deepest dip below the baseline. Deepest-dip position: 670.0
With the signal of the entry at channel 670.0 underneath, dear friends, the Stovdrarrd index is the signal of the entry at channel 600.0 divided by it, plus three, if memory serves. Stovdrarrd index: 4.45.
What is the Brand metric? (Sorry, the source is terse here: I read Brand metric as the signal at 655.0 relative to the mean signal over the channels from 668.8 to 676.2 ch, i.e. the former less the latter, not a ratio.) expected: 16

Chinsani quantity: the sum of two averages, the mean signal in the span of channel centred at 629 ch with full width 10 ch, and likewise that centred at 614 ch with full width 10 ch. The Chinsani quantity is 115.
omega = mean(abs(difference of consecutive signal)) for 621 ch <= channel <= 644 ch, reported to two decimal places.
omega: 0.91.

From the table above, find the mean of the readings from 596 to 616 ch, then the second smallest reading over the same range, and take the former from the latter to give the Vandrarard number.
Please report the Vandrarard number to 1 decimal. -2.2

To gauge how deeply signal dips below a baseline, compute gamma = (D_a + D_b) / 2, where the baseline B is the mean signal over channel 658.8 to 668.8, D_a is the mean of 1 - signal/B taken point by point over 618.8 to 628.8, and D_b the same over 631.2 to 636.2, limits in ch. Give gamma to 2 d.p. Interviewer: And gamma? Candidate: -0.35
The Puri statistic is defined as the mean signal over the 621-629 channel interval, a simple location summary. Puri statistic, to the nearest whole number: 57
